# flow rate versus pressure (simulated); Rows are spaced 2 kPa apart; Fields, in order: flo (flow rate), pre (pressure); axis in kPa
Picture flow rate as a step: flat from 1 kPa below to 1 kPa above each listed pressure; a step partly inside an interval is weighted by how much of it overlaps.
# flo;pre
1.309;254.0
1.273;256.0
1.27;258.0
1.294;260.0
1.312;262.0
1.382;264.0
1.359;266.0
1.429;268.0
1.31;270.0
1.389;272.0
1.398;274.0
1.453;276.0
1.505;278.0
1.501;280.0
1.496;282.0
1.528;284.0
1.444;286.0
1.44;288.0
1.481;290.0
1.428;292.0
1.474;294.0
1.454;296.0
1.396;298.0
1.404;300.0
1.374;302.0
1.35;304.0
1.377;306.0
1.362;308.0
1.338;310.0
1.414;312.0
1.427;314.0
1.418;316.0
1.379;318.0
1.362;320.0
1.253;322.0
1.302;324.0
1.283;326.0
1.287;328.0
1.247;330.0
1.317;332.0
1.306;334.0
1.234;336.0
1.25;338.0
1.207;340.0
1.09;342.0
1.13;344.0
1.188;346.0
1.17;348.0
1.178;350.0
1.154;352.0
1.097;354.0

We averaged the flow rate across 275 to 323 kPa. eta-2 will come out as 1.42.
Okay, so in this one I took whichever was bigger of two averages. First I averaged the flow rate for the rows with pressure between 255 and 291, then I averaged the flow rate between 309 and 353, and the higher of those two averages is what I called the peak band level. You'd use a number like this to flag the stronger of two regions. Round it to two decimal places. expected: 1.40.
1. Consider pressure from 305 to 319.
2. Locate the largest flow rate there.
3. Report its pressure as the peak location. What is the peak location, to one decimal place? 314.0 kPa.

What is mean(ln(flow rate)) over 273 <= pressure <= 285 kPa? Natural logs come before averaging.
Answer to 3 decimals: 0.392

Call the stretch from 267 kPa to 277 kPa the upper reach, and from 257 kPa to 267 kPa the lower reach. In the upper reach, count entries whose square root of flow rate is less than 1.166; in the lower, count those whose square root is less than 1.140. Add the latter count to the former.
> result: 3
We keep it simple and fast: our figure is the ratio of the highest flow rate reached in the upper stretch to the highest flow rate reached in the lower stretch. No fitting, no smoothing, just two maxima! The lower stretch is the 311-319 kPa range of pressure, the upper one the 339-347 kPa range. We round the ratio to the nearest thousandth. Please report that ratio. 0.846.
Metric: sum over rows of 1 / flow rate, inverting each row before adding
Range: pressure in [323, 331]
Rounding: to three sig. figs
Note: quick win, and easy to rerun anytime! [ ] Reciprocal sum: 3.13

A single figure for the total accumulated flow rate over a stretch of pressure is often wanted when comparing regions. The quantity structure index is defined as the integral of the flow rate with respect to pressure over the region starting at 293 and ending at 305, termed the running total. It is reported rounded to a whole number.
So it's 17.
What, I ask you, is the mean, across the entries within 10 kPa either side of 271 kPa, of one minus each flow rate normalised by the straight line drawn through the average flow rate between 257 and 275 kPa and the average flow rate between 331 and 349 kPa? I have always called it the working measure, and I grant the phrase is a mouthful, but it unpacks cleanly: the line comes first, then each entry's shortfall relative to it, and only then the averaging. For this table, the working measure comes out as -0.048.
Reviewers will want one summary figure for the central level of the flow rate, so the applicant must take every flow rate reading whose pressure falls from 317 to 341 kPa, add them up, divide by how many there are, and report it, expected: 1.29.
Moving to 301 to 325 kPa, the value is 1.36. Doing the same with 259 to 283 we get 1.40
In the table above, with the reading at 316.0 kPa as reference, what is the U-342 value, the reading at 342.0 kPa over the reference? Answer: 0.77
